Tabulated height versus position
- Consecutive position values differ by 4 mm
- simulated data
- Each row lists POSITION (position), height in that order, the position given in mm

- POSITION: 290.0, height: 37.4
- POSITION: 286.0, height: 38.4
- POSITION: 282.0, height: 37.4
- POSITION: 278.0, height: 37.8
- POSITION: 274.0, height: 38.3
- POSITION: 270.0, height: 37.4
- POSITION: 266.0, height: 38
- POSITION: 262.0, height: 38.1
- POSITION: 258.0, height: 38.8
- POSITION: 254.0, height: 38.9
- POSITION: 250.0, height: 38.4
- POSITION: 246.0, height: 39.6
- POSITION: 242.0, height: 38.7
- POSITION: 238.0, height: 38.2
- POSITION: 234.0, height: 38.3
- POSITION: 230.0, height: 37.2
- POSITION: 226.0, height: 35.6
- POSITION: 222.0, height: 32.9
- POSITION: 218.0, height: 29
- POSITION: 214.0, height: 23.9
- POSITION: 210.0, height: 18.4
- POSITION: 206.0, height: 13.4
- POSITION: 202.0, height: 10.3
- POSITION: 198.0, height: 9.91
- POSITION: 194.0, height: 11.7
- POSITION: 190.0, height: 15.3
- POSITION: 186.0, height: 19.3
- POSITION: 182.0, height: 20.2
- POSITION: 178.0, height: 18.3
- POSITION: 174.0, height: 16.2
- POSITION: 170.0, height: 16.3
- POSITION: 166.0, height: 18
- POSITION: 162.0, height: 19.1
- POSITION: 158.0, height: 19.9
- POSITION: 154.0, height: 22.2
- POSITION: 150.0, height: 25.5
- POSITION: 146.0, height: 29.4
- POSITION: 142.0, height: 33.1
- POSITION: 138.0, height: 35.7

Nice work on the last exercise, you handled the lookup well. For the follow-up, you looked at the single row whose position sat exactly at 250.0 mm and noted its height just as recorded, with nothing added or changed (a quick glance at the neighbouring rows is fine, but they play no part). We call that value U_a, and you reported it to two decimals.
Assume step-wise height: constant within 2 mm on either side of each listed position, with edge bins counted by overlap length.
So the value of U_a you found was 38.40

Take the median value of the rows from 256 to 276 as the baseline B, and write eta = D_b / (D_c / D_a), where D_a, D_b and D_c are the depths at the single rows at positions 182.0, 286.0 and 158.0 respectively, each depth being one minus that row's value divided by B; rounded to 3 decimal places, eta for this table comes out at -0.008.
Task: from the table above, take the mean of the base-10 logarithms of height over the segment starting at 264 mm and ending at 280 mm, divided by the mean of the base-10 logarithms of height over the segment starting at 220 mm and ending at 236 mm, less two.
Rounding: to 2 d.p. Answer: -0.99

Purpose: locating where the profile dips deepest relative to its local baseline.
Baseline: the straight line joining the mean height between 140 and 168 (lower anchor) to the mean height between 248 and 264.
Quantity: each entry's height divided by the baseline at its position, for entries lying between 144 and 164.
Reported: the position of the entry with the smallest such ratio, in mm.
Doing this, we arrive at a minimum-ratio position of 162.0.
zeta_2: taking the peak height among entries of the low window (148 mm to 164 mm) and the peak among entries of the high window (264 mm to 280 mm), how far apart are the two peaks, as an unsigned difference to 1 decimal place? 12.8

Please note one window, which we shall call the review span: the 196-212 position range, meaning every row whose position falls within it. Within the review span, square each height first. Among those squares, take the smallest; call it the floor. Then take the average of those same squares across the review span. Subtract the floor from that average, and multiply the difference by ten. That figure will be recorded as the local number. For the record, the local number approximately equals 824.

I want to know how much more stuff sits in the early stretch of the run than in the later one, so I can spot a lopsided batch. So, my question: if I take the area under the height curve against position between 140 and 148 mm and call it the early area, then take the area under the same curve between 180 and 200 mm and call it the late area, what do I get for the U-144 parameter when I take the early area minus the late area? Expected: -56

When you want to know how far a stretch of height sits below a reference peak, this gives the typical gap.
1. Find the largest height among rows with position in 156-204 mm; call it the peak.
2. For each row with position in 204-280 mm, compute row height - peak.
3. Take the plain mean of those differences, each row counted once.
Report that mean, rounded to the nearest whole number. 14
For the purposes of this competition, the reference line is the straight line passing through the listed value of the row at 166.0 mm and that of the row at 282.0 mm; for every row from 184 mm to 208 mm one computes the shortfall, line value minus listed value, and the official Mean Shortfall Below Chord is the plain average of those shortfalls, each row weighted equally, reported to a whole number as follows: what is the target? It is 10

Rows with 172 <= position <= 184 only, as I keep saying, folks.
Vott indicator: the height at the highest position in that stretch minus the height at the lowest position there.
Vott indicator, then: 4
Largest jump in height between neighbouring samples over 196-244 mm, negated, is -5.5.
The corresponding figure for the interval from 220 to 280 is -2.7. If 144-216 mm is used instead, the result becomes -5.5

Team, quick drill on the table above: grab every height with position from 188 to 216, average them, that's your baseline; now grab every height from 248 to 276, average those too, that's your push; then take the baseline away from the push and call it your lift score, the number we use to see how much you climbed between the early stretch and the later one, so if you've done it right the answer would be 23.6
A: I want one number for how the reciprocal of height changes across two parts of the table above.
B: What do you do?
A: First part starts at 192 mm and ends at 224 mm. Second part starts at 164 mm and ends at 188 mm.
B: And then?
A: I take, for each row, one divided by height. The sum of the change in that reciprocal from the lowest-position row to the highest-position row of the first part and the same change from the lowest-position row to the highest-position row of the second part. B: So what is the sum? -0.059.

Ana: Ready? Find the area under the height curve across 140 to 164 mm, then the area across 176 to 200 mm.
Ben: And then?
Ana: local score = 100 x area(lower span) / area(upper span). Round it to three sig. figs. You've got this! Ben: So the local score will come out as 158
